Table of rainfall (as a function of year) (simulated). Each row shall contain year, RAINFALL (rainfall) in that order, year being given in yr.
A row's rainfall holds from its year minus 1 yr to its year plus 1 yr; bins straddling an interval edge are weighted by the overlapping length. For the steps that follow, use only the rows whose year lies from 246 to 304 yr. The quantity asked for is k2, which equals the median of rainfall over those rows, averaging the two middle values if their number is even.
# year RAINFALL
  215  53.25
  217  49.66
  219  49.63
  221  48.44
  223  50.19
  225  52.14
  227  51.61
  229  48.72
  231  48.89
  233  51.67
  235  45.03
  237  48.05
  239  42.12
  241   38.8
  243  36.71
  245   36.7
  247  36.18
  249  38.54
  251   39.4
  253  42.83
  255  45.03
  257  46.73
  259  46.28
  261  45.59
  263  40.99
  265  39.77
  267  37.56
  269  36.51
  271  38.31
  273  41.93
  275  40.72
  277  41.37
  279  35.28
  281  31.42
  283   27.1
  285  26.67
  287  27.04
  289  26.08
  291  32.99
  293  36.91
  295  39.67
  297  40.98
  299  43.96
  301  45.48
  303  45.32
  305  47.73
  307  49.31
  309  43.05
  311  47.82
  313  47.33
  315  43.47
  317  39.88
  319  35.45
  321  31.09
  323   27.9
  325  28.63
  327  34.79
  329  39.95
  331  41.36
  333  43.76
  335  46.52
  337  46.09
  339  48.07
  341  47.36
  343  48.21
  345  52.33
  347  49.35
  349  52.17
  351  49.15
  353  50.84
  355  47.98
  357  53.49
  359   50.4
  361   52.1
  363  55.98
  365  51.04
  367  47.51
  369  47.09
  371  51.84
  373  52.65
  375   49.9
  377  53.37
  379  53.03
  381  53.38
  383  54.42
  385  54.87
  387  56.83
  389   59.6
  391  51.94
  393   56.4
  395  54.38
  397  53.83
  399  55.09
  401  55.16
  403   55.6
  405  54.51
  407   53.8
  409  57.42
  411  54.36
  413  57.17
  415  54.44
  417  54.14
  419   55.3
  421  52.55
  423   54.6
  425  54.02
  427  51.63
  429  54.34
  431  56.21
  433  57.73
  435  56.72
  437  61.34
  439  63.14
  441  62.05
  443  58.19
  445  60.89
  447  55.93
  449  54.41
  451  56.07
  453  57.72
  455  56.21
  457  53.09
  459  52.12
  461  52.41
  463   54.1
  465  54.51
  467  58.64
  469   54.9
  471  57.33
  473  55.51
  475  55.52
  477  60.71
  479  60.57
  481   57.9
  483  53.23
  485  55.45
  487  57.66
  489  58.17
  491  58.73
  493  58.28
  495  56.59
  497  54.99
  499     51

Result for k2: 40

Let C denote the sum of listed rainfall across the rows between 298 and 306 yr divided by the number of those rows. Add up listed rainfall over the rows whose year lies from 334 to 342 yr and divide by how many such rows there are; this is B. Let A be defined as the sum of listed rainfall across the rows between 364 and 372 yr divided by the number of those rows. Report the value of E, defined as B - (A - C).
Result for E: 43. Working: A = 49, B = 47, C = 46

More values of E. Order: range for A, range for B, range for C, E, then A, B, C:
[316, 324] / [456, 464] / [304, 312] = 66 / 34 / 53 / 47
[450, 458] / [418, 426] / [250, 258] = 42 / 56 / 54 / 43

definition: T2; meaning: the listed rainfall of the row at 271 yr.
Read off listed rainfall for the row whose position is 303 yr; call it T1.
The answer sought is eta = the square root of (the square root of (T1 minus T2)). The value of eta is 1.63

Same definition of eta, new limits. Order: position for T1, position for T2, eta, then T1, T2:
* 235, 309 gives 1.19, 45.03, 43.05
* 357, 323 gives 2.25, 53.49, 27.9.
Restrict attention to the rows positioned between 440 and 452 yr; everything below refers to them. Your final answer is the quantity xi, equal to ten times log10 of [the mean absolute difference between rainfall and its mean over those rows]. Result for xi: 3.9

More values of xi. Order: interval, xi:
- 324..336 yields 7.0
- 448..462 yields 2.5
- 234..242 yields 4.8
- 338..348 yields 1.5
